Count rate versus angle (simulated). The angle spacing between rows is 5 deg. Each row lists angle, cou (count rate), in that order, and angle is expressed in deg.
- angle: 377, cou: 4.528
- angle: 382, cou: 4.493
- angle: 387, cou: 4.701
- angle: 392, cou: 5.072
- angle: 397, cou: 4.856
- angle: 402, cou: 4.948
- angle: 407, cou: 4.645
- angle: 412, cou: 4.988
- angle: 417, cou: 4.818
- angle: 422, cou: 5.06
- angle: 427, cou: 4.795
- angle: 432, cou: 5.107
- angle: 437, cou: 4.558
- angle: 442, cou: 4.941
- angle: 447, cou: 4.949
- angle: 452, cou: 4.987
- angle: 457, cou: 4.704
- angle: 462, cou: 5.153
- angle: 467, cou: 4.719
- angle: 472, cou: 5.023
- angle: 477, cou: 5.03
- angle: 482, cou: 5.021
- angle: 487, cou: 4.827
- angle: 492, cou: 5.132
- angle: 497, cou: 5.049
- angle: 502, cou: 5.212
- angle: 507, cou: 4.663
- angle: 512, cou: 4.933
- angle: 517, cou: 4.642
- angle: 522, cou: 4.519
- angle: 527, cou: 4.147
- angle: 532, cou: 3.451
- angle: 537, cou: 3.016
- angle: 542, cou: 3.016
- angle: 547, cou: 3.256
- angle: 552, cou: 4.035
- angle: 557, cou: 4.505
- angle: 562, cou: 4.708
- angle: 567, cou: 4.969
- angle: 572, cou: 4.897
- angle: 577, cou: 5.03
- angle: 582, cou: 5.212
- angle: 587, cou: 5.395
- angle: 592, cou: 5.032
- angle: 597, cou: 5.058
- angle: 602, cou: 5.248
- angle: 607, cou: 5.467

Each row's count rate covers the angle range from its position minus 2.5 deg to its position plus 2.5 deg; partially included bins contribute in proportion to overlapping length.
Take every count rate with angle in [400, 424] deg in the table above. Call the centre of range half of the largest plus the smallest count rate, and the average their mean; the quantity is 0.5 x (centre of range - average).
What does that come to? -0.02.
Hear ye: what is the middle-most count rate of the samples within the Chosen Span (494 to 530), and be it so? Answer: 4.7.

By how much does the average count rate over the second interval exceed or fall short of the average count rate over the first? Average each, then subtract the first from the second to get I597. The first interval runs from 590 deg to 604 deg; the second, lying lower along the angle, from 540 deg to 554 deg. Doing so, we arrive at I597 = -1.68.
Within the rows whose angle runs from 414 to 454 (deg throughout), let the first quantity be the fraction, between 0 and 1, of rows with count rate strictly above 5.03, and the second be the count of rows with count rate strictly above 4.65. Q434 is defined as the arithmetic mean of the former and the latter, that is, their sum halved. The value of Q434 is 3.6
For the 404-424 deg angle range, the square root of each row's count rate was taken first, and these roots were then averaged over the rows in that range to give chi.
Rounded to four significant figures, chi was 2.208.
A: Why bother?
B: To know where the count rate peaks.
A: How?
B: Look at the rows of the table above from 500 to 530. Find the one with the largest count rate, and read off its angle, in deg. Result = 502 deg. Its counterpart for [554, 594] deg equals 587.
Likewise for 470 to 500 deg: 492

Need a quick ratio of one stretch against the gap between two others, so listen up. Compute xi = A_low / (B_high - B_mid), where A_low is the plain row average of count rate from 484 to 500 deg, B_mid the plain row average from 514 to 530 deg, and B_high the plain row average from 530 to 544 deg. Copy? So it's -4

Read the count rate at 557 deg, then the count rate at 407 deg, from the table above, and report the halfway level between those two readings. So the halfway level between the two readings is 4.6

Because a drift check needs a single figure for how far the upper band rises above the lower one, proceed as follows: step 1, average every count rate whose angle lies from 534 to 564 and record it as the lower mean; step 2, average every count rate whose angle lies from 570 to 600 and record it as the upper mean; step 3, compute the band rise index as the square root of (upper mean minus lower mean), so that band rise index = 1.2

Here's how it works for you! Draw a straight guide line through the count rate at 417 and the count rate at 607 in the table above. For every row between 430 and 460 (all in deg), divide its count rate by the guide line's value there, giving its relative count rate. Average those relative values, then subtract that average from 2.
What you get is 1.01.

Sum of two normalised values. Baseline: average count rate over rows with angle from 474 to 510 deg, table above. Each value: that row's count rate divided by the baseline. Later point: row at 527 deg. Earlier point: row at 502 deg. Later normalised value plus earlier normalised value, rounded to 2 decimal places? 1.88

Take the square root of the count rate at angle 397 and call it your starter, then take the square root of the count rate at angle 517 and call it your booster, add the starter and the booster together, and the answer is 4.36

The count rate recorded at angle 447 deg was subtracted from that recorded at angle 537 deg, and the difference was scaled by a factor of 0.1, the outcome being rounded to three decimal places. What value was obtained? -0.193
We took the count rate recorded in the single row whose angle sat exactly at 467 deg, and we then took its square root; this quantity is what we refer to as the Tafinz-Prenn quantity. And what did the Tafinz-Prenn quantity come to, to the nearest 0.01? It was 2.17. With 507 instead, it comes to 2.16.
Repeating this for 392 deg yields 2.25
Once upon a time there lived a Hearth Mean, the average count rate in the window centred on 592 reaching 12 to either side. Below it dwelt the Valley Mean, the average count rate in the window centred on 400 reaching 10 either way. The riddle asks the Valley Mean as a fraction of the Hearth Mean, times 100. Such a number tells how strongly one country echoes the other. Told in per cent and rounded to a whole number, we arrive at 94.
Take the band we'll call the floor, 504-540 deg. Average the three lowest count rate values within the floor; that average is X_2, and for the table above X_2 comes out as 3.54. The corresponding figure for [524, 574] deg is 3.10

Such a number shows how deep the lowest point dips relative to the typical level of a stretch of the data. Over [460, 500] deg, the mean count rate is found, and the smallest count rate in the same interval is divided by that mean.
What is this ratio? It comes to 0.945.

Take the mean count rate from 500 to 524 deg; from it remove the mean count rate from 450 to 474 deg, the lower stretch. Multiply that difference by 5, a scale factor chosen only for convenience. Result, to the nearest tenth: -0.6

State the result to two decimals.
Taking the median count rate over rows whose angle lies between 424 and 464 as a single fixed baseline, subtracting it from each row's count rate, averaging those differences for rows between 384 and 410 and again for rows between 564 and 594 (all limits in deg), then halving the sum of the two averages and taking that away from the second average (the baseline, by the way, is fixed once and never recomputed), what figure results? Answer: 0.12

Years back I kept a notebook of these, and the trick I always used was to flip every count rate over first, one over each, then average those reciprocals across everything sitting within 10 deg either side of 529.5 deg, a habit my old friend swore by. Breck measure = 0.271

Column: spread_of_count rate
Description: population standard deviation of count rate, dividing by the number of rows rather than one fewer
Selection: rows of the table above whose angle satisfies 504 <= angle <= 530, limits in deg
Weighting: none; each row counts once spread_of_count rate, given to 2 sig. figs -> 0.26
